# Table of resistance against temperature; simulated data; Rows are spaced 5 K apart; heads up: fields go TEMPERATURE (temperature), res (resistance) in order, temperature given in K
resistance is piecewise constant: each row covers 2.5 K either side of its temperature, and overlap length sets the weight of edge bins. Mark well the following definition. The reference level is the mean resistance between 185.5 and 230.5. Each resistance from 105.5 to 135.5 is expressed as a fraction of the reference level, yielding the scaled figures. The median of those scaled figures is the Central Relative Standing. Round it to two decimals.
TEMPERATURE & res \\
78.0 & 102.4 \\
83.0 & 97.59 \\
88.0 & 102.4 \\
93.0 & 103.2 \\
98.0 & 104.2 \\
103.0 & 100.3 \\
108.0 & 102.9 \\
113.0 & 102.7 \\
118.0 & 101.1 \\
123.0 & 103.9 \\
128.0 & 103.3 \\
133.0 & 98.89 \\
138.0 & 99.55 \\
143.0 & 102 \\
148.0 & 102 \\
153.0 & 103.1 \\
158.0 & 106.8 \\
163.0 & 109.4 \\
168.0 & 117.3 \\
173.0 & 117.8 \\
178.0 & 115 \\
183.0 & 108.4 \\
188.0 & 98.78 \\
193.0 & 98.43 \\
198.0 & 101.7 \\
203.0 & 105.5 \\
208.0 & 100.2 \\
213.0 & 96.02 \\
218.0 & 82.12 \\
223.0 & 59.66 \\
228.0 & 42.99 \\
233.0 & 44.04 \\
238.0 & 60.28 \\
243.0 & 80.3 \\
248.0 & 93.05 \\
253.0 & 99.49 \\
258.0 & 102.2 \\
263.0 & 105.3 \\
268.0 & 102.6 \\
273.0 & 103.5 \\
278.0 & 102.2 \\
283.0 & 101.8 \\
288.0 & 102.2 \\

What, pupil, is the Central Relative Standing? 1.18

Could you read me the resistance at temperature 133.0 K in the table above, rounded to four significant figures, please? 98.89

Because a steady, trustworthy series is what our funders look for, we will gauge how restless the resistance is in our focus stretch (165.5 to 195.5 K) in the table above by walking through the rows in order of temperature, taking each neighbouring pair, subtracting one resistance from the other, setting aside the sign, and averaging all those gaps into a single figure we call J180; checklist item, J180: 4.0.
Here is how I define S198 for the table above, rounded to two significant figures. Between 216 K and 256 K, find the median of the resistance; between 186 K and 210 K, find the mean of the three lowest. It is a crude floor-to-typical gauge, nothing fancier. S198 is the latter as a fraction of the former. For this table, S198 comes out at 1.4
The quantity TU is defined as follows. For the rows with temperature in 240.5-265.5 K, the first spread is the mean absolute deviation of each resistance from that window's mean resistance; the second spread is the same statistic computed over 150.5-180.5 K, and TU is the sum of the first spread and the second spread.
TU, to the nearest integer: 13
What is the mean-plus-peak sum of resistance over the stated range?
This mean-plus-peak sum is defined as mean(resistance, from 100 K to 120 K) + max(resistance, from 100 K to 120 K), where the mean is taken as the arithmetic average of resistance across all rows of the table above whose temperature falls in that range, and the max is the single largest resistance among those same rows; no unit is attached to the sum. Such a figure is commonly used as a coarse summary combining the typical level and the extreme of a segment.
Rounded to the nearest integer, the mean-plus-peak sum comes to 205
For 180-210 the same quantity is 211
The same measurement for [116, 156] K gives 206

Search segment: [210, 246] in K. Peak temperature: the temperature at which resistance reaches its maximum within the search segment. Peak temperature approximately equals 213.0 K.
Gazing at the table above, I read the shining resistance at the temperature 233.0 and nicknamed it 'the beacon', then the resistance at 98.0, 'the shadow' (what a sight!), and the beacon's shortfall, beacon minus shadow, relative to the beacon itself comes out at -1.37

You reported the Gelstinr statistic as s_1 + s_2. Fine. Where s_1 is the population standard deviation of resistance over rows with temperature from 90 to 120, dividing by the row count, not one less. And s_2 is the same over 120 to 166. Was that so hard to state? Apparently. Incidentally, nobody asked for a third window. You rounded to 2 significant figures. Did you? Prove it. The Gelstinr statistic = 4.4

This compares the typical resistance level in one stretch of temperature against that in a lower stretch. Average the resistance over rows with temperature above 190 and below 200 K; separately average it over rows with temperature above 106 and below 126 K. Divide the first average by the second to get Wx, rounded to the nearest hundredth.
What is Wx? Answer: 0.97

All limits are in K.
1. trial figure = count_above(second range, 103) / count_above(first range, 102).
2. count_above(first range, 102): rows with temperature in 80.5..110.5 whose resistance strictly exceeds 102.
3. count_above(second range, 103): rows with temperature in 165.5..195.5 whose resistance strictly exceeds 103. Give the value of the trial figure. 1.00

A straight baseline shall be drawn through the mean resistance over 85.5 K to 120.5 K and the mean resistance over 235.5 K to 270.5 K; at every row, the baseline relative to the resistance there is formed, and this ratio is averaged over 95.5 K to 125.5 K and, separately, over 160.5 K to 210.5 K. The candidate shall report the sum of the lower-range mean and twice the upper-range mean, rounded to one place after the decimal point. 2.8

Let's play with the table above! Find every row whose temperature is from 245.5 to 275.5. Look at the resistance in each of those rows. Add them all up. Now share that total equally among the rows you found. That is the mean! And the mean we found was 101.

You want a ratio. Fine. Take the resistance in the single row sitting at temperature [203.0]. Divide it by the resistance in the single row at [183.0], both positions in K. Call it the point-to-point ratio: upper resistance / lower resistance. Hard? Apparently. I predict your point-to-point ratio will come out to 1.0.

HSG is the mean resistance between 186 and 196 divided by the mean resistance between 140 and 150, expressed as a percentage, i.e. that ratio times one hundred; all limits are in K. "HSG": 97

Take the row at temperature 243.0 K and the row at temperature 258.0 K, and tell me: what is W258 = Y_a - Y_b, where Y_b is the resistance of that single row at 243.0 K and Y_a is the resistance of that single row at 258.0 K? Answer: 22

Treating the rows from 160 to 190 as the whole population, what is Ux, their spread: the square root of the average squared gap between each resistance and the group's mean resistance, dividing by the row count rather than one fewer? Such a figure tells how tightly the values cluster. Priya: 7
